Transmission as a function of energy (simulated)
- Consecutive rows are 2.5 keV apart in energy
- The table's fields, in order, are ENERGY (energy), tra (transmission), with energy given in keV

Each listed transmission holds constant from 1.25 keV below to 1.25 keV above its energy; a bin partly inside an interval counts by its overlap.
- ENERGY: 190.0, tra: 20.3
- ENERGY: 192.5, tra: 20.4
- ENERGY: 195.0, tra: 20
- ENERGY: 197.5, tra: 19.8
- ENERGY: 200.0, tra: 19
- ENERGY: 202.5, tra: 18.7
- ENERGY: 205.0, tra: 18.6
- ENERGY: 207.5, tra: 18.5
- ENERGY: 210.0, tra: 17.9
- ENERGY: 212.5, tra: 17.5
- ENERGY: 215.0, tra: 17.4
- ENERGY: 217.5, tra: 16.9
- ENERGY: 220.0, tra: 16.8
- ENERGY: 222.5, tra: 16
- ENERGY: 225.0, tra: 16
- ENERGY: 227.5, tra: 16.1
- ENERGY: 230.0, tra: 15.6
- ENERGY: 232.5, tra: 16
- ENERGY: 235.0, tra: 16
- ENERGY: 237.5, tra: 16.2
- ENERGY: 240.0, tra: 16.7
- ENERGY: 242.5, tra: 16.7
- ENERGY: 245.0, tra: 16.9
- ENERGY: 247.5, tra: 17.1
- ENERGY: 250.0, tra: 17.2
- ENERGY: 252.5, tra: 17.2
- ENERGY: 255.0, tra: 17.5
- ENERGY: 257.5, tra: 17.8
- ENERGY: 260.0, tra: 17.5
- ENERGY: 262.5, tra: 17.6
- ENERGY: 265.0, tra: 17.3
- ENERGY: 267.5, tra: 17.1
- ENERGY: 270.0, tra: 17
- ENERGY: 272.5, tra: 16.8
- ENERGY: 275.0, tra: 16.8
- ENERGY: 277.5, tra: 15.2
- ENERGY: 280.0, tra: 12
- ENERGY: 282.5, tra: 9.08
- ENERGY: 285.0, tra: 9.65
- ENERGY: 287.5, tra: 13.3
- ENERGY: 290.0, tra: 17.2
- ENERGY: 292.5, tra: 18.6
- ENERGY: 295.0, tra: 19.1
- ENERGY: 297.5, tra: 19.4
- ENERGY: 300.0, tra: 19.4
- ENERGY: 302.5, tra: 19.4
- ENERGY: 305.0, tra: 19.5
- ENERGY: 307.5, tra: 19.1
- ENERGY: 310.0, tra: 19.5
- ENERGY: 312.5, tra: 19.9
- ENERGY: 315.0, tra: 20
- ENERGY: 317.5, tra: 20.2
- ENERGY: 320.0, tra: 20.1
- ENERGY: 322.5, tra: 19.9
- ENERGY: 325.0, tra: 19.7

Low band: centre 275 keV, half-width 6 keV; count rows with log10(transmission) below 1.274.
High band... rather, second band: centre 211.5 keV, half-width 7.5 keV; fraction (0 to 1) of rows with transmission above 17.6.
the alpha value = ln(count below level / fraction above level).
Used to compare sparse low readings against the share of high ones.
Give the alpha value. 2.3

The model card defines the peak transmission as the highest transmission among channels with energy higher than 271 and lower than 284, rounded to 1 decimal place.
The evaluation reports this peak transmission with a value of 16.8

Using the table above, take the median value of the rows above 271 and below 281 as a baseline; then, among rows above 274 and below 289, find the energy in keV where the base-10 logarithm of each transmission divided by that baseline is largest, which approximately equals 275.0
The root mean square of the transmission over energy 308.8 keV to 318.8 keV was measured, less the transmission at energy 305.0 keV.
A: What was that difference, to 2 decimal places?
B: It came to 0.40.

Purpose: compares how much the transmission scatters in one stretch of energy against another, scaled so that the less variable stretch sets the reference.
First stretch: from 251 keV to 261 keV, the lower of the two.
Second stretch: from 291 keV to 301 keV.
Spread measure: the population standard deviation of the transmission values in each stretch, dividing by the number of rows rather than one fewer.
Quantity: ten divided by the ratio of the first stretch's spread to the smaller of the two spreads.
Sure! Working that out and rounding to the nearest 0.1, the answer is 10.0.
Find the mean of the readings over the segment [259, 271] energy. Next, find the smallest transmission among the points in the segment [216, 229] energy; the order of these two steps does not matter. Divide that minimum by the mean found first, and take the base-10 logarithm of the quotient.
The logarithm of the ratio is -0.034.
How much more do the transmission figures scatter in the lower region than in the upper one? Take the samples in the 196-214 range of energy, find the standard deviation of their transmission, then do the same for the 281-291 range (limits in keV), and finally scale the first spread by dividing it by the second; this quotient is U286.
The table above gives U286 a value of 0.2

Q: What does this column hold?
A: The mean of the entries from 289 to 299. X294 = 18.6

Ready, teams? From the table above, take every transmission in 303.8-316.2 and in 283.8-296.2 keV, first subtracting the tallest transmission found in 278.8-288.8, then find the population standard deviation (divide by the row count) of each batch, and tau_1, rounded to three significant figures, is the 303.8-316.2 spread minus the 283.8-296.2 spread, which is -3.27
